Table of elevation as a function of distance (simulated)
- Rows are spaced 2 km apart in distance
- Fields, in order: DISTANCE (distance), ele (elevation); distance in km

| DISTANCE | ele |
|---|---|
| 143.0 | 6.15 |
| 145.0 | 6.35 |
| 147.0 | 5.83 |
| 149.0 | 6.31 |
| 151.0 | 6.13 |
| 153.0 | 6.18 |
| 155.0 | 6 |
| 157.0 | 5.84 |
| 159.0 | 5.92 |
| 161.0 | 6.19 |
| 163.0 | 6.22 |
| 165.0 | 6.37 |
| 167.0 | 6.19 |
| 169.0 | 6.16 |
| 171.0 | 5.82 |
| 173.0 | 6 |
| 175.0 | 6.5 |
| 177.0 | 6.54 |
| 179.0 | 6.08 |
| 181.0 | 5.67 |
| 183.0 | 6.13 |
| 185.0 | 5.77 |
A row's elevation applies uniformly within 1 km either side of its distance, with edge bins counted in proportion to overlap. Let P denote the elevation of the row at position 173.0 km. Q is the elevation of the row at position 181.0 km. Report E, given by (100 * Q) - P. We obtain 561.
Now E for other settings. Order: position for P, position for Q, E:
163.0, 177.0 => 648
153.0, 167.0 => 613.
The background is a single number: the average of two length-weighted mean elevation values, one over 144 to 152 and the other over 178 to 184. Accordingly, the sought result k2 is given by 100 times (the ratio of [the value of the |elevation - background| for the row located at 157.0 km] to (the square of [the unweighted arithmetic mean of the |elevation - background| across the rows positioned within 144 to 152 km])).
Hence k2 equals 487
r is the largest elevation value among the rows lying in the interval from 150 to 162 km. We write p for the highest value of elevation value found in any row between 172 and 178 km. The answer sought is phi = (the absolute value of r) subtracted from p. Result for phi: 0.35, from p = 6.54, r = 6.19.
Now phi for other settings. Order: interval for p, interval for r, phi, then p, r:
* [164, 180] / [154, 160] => 0.54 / 6.54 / 6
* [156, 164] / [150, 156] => 0.04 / 6.22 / 6.18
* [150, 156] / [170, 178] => -0.36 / 6.18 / 6.54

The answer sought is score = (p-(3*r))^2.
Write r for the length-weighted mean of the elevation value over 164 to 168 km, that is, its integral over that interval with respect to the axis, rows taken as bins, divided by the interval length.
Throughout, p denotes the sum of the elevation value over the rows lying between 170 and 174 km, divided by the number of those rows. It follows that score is 167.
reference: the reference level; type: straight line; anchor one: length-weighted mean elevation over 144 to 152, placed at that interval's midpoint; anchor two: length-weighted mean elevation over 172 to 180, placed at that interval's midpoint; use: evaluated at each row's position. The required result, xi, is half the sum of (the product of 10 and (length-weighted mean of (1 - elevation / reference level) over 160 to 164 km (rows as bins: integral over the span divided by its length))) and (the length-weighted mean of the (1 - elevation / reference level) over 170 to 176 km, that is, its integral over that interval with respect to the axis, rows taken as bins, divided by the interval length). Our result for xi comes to 0.023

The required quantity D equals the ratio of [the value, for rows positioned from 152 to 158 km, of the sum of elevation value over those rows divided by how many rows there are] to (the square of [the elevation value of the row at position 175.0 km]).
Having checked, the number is 0.142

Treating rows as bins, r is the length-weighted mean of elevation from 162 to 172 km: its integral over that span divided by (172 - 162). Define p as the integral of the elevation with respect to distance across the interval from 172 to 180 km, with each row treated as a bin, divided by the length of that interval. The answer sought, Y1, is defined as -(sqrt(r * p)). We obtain -6.22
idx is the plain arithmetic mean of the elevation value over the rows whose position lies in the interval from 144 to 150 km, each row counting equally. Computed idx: 6.16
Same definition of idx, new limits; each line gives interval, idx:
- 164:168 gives 6.28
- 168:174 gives 5.99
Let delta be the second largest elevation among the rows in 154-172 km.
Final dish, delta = 6.22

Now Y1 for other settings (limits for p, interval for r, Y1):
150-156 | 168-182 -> -6.11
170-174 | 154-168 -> -6.01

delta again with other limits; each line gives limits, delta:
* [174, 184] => 6.5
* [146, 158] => 6.18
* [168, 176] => 6.16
